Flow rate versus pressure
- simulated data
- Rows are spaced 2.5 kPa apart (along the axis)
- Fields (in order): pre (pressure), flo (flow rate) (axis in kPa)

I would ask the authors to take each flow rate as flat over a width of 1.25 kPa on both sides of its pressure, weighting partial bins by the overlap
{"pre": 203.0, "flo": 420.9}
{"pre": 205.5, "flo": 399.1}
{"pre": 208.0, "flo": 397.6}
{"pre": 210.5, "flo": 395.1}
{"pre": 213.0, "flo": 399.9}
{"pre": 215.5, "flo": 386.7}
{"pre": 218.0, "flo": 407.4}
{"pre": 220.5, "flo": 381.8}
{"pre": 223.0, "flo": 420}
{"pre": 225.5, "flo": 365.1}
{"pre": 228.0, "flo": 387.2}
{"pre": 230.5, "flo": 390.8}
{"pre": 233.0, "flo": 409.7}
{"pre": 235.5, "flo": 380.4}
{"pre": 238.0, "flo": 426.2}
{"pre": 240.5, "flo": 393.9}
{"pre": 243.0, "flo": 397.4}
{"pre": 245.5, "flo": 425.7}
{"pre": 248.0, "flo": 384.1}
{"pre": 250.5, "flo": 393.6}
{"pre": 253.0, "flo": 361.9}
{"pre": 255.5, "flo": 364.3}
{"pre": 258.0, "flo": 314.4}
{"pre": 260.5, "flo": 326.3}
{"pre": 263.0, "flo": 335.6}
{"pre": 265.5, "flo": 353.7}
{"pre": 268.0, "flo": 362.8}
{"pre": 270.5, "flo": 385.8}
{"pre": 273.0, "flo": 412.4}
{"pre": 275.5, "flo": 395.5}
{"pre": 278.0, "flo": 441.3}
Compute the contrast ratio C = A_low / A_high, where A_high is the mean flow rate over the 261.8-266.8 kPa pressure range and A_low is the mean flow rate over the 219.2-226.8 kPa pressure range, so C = 1.13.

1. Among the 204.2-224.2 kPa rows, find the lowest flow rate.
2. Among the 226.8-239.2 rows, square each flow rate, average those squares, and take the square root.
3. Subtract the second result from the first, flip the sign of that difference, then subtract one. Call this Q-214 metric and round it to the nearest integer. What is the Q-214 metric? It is 16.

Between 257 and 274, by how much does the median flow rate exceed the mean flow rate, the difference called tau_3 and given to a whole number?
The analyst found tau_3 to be -2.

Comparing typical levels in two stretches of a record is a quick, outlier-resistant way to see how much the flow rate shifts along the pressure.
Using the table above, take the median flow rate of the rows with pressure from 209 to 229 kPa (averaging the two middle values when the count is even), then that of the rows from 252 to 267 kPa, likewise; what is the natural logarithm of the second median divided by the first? -0.13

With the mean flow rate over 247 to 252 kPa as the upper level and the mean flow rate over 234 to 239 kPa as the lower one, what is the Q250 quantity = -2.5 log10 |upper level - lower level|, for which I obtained -2.9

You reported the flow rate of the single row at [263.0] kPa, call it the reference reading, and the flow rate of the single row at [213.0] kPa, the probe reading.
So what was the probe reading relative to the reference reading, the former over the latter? 1.2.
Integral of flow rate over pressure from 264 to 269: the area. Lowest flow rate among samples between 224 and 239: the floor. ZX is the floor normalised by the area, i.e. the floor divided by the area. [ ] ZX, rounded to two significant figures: 0.20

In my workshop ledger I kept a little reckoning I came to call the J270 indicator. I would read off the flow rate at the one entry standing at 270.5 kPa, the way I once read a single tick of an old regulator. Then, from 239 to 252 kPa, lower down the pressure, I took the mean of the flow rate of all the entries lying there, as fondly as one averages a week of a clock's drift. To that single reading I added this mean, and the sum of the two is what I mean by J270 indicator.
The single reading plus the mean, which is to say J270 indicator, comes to 785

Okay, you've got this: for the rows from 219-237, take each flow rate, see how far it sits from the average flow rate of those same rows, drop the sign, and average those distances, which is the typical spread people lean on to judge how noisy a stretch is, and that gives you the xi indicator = 14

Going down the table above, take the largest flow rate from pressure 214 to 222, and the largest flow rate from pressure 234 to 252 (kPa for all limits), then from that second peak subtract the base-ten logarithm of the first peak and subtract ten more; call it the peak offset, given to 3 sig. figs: 414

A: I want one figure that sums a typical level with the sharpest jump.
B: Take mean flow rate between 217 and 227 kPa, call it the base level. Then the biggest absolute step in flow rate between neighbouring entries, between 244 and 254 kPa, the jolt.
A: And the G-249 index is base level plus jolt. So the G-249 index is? 435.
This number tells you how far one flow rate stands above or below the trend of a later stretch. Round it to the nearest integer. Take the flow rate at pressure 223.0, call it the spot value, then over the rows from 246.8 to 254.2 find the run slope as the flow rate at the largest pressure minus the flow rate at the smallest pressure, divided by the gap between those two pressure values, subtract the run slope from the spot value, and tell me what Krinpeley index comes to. 424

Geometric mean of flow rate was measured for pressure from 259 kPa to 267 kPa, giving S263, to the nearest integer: 338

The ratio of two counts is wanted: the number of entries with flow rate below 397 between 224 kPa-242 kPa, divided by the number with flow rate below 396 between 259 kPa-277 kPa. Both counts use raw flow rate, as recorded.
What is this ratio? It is 0.83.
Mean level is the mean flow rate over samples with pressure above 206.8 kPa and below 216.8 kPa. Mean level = 395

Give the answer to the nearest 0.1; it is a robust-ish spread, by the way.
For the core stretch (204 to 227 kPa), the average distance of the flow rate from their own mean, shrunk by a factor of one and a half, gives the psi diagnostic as 7.5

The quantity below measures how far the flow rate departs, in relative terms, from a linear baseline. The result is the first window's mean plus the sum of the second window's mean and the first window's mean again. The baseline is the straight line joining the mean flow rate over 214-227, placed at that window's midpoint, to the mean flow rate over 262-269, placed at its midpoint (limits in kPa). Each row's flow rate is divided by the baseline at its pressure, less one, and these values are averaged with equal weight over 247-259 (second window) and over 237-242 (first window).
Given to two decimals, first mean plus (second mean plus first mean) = 0.19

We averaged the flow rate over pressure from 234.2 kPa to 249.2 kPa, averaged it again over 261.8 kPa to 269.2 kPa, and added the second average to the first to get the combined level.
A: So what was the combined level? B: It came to 752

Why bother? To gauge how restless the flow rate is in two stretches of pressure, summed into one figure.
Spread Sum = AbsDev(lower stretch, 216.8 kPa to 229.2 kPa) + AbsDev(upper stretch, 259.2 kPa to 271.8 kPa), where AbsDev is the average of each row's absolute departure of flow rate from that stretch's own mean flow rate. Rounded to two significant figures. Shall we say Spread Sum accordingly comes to 35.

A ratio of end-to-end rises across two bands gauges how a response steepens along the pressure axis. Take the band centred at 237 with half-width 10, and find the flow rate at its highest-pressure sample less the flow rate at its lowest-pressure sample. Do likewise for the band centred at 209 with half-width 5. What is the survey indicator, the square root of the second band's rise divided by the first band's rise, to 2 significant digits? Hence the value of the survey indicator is 0.14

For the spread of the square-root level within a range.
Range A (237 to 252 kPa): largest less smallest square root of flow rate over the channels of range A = 1.0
